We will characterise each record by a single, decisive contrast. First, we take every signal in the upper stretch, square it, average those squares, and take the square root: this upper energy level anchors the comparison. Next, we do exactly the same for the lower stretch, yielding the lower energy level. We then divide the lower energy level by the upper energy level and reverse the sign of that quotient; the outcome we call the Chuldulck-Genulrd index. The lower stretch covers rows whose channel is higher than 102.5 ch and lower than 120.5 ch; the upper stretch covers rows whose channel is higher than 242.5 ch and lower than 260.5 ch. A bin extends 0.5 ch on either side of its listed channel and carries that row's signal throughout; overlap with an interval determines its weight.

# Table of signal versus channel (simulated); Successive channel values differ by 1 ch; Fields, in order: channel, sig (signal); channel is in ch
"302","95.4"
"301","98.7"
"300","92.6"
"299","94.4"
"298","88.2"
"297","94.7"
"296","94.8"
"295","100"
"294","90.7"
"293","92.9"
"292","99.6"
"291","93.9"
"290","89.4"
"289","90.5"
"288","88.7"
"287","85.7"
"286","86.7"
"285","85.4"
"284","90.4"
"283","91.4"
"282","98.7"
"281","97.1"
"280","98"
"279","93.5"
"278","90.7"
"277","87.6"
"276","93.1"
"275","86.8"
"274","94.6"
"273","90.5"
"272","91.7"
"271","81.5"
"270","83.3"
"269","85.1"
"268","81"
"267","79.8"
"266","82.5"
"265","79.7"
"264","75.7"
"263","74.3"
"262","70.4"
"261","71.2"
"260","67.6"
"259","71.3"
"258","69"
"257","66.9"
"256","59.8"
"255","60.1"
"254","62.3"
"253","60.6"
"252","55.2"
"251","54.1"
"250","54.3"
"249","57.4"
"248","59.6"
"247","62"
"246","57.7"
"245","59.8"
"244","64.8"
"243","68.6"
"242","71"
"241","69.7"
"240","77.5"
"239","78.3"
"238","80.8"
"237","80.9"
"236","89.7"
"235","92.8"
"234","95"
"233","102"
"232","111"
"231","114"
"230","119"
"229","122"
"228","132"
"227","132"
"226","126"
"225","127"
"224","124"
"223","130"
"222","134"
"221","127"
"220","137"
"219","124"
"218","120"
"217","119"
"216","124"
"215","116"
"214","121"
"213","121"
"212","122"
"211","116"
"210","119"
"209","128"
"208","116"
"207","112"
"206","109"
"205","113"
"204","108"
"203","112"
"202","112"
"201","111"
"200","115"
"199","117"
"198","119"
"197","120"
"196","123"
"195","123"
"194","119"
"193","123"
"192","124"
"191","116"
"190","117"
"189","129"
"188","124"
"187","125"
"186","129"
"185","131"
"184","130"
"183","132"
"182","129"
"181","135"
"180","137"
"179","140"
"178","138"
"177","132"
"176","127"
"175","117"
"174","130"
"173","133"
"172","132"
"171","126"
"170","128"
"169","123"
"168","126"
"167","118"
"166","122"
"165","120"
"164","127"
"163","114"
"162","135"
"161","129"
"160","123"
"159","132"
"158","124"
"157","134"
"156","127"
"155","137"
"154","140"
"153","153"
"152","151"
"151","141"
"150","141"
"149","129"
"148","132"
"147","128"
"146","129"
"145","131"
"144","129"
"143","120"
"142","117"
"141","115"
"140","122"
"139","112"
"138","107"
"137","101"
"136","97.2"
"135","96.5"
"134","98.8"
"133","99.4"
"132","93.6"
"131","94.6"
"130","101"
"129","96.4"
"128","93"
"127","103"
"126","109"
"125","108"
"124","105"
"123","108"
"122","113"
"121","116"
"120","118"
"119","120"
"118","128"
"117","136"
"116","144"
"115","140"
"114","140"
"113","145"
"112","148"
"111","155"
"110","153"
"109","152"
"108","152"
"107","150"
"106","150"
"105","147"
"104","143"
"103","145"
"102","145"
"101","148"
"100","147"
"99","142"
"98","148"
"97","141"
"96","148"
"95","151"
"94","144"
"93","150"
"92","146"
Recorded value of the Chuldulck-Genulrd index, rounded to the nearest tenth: -2.3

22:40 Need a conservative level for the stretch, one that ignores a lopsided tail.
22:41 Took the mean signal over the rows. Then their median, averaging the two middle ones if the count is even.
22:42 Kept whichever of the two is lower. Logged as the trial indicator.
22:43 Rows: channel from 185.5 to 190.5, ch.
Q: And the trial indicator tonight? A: 125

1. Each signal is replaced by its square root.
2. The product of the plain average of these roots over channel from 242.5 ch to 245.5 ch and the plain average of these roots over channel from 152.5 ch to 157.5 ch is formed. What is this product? 94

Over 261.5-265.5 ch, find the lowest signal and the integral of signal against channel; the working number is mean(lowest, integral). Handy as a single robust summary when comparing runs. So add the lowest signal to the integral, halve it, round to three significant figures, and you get 185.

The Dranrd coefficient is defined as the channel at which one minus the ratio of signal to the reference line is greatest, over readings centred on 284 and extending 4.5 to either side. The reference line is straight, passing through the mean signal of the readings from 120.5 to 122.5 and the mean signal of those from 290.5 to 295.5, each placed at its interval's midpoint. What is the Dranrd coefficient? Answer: 285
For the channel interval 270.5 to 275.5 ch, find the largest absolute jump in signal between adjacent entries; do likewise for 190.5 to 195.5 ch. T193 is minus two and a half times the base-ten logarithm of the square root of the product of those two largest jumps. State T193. -2.4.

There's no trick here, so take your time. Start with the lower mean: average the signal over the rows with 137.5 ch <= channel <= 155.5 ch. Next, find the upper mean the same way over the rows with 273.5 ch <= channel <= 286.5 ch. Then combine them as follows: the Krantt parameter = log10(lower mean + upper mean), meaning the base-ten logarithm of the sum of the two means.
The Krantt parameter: 2.35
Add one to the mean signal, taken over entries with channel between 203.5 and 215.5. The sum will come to 118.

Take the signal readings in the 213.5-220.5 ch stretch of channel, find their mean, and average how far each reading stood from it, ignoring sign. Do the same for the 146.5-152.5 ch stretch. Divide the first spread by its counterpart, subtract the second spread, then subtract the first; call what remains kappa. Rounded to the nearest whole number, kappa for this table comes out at -11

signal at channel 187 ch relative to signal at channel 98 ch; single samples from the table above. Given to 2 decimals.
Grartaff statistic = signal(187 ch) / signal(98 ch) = 0.84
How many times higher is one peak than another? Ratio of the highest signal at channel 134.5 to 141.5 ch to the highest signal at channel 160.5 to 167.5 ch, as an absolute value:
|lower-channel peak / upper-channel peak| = 0.90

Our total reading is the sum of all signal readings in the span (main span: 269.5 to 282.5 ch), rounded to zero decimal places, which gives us 1187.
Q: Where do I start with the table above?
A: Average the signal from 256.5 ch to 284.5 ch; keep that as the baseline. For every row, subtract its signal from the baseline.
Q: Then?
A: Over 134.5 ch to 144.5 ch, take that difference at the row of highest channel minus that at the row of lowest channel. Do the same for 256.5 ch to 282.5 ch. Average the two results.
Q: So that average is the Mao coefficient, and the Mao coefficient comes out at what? -32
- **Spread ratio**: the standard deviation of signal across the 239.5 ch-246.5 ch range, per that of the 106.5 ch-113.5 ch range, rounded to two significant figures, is 2.0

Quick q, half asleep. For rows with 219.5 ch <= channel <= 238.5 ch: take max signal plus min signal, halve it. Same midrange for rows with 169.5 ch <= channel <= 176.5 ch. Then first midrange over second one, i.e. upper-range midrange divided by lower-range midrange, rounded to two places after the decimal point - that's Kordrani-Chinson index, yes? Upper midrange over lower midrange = 0.87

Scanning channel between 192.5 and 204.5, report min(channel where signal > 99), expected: 193 ch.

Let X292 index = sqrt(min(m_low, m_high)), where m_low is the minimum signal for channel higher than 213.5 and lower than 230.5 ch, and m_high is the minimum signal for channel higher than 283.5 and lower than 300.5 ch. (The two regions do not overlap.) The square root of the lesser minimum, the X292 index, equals 9.2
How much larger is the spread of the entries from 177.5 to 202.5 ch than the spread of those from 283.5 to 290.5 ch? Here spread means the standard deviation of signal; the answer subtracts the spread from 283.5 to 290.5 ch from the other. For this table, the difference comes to 5.9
